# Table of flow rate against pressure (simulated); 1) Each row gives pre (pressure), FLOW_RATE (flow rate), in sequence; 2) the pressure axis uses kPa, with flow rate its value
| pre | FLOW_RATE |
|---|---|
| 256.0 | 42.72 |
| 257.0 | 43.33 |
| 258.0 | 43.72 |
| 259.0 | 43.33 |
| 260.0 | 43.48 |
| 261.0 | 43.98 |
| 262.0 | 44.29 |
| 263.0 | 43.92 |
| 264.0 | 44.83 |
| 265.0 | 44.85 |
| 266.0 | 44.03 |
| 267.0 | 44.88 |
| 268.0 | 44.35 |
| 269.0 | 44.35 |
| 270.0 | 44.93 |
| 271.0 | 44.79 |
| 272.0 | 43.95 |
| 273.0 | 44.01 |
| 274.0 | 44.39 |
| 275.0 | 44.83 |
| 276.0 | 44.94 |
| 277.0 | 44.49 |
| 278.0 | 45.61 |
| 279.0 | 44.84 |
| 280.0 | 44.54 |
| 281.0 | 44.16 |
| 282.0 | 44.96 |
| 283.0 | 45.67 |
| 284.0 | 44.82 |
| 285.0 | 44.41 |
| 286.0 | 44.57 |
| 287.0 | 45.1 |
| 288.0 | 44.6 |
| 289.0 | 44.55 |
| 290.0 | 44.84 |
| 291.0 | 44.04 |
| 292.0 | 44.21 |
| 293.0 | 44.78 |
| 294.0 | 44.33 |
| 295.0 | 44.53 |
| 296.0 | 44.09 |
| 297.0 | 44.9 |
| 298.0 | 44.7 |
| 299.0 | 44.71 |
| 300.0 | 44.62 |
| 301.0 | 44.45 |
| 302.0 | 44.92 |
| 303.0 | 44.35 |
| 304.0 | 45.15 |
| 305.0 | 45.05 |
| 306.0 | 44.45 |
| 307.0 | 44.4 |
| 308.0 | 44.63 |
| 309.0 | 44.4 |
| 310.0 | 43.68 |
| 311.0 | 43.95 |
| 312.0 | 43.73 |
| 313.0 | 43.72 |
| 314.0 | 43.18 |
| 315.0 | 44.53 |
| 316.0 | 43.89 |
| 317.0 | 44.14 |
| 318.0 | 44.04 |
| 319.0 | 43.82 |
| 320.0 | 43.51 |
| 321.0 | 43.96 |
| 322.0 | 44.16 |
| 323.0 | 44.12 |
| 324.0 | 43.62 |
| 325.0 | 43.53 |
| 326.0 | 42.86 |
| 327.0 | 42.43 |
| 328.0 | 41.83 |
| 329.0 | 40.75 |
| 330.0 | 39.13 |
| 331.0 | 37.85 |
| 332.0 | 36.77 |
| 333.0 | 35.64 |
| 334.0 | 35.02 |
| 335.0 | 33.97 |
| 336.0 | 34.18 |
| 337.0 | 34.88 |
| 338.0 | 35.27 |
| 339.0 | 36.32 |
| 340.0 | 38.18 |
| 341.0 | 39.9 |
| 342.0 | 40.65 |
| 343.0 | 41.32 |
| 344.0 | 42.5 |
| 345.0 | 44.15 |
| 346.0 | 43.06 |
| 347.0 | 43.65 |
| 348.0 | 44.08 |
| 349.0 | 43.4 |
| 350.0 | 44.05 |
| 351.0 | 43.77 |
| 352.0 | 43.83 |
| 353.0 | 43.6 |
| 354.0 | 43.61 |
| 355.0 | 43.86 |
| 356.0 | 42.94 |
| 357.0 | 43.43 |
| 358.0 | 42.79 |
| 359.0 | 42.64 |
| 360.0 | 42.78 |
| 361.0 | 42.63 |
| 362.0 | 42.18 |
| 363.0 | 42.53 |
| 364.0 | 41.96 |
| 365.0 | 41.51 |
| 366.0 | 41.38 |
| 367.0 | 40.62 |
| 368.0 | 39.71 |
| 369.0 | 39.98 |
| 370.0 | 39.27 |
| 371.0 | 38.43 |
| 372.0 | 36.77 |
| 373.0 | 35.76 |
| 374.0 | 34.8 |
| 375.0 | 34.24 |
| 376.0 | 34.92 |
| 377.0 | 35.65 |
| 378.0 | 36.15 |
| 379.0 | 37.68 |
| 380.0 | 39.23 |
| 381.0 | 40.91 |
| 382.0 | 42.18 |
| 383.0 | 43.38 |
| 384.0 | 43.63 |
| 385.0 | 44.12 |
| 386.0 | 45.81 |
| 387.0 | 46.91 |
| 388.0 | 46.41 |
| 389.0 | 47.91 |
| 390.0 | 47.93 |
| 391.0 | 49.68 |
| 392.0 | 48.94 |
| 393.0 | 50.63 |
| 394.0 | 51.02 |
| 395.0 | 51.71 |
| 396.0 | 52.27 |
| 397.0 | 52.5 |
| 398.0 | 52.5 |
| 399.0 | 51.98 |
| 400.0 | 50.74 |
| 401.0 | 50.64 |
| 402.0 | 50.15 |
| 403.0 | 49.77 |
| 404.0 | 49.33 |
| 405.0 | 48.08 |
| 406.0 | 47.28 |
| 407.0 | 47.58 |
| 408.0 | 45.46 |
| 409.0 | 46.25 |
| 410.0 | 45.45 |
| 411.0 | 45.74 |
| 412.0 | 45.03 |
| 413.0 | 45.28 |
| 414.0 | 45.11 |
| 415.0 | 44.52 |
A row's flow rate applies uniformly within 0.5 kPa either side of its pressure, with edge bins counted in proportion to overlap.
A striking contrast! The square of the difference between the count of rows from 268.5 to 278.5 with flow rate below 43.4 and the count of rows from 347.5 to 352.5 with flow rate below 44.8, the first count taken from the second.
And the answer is 25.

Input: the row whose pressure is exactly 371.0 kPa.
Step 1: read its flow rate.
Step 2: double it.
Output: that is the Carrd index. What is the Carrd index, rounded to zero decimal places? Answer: 77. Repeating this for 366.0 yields 83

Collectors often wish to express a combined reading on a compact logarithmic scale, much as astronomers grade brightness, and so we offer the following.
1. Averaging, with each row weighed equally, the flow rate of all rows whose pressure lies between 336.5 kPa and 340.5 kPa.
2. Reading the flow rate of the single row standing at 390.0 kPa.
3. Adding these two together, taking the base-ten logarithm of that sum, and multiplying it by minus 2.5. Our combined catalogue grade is -4.81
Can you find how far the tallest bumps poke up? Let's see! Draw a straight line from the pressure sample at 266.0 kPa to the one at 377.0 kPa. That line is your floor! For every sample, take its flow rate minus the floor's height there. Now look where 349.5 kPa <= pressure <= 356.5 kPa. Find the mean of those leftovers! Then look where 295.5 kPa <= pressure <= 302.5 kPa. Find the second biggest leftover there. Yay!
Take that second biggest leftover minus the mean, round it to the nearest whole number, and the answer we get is -3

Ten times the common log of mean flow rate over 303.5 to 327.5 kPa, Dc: 16.43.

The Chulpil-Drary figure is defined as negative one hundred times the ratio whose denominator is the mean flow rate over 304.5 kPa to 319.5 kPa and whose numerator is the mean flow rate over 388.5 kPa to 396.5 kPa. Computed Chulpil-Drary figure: -113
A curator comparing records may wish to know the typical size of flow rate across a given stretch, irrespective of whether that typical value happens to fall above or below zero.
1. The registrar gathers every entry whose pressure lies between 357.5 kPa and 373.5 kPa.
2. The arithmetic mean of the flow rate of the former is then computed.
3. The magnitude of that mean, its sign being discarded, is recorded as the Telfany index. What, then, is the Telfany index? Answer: 41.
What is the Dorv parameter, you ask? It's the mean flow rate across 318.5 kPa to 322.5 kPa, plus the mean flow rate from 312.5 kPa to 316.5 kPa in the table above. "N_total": 87.7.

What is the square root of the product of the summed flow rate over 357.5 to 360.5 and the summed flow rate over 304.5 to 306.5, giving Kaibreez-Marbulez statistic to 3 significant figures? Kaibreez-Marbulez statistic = 107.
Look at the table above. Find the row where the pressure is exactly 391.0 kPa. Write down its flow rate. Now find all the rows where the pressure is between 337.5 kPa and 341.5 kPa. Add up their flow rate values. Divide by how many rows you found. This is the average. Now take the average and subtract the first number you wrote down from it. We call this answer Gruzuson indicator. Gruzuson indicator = -12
